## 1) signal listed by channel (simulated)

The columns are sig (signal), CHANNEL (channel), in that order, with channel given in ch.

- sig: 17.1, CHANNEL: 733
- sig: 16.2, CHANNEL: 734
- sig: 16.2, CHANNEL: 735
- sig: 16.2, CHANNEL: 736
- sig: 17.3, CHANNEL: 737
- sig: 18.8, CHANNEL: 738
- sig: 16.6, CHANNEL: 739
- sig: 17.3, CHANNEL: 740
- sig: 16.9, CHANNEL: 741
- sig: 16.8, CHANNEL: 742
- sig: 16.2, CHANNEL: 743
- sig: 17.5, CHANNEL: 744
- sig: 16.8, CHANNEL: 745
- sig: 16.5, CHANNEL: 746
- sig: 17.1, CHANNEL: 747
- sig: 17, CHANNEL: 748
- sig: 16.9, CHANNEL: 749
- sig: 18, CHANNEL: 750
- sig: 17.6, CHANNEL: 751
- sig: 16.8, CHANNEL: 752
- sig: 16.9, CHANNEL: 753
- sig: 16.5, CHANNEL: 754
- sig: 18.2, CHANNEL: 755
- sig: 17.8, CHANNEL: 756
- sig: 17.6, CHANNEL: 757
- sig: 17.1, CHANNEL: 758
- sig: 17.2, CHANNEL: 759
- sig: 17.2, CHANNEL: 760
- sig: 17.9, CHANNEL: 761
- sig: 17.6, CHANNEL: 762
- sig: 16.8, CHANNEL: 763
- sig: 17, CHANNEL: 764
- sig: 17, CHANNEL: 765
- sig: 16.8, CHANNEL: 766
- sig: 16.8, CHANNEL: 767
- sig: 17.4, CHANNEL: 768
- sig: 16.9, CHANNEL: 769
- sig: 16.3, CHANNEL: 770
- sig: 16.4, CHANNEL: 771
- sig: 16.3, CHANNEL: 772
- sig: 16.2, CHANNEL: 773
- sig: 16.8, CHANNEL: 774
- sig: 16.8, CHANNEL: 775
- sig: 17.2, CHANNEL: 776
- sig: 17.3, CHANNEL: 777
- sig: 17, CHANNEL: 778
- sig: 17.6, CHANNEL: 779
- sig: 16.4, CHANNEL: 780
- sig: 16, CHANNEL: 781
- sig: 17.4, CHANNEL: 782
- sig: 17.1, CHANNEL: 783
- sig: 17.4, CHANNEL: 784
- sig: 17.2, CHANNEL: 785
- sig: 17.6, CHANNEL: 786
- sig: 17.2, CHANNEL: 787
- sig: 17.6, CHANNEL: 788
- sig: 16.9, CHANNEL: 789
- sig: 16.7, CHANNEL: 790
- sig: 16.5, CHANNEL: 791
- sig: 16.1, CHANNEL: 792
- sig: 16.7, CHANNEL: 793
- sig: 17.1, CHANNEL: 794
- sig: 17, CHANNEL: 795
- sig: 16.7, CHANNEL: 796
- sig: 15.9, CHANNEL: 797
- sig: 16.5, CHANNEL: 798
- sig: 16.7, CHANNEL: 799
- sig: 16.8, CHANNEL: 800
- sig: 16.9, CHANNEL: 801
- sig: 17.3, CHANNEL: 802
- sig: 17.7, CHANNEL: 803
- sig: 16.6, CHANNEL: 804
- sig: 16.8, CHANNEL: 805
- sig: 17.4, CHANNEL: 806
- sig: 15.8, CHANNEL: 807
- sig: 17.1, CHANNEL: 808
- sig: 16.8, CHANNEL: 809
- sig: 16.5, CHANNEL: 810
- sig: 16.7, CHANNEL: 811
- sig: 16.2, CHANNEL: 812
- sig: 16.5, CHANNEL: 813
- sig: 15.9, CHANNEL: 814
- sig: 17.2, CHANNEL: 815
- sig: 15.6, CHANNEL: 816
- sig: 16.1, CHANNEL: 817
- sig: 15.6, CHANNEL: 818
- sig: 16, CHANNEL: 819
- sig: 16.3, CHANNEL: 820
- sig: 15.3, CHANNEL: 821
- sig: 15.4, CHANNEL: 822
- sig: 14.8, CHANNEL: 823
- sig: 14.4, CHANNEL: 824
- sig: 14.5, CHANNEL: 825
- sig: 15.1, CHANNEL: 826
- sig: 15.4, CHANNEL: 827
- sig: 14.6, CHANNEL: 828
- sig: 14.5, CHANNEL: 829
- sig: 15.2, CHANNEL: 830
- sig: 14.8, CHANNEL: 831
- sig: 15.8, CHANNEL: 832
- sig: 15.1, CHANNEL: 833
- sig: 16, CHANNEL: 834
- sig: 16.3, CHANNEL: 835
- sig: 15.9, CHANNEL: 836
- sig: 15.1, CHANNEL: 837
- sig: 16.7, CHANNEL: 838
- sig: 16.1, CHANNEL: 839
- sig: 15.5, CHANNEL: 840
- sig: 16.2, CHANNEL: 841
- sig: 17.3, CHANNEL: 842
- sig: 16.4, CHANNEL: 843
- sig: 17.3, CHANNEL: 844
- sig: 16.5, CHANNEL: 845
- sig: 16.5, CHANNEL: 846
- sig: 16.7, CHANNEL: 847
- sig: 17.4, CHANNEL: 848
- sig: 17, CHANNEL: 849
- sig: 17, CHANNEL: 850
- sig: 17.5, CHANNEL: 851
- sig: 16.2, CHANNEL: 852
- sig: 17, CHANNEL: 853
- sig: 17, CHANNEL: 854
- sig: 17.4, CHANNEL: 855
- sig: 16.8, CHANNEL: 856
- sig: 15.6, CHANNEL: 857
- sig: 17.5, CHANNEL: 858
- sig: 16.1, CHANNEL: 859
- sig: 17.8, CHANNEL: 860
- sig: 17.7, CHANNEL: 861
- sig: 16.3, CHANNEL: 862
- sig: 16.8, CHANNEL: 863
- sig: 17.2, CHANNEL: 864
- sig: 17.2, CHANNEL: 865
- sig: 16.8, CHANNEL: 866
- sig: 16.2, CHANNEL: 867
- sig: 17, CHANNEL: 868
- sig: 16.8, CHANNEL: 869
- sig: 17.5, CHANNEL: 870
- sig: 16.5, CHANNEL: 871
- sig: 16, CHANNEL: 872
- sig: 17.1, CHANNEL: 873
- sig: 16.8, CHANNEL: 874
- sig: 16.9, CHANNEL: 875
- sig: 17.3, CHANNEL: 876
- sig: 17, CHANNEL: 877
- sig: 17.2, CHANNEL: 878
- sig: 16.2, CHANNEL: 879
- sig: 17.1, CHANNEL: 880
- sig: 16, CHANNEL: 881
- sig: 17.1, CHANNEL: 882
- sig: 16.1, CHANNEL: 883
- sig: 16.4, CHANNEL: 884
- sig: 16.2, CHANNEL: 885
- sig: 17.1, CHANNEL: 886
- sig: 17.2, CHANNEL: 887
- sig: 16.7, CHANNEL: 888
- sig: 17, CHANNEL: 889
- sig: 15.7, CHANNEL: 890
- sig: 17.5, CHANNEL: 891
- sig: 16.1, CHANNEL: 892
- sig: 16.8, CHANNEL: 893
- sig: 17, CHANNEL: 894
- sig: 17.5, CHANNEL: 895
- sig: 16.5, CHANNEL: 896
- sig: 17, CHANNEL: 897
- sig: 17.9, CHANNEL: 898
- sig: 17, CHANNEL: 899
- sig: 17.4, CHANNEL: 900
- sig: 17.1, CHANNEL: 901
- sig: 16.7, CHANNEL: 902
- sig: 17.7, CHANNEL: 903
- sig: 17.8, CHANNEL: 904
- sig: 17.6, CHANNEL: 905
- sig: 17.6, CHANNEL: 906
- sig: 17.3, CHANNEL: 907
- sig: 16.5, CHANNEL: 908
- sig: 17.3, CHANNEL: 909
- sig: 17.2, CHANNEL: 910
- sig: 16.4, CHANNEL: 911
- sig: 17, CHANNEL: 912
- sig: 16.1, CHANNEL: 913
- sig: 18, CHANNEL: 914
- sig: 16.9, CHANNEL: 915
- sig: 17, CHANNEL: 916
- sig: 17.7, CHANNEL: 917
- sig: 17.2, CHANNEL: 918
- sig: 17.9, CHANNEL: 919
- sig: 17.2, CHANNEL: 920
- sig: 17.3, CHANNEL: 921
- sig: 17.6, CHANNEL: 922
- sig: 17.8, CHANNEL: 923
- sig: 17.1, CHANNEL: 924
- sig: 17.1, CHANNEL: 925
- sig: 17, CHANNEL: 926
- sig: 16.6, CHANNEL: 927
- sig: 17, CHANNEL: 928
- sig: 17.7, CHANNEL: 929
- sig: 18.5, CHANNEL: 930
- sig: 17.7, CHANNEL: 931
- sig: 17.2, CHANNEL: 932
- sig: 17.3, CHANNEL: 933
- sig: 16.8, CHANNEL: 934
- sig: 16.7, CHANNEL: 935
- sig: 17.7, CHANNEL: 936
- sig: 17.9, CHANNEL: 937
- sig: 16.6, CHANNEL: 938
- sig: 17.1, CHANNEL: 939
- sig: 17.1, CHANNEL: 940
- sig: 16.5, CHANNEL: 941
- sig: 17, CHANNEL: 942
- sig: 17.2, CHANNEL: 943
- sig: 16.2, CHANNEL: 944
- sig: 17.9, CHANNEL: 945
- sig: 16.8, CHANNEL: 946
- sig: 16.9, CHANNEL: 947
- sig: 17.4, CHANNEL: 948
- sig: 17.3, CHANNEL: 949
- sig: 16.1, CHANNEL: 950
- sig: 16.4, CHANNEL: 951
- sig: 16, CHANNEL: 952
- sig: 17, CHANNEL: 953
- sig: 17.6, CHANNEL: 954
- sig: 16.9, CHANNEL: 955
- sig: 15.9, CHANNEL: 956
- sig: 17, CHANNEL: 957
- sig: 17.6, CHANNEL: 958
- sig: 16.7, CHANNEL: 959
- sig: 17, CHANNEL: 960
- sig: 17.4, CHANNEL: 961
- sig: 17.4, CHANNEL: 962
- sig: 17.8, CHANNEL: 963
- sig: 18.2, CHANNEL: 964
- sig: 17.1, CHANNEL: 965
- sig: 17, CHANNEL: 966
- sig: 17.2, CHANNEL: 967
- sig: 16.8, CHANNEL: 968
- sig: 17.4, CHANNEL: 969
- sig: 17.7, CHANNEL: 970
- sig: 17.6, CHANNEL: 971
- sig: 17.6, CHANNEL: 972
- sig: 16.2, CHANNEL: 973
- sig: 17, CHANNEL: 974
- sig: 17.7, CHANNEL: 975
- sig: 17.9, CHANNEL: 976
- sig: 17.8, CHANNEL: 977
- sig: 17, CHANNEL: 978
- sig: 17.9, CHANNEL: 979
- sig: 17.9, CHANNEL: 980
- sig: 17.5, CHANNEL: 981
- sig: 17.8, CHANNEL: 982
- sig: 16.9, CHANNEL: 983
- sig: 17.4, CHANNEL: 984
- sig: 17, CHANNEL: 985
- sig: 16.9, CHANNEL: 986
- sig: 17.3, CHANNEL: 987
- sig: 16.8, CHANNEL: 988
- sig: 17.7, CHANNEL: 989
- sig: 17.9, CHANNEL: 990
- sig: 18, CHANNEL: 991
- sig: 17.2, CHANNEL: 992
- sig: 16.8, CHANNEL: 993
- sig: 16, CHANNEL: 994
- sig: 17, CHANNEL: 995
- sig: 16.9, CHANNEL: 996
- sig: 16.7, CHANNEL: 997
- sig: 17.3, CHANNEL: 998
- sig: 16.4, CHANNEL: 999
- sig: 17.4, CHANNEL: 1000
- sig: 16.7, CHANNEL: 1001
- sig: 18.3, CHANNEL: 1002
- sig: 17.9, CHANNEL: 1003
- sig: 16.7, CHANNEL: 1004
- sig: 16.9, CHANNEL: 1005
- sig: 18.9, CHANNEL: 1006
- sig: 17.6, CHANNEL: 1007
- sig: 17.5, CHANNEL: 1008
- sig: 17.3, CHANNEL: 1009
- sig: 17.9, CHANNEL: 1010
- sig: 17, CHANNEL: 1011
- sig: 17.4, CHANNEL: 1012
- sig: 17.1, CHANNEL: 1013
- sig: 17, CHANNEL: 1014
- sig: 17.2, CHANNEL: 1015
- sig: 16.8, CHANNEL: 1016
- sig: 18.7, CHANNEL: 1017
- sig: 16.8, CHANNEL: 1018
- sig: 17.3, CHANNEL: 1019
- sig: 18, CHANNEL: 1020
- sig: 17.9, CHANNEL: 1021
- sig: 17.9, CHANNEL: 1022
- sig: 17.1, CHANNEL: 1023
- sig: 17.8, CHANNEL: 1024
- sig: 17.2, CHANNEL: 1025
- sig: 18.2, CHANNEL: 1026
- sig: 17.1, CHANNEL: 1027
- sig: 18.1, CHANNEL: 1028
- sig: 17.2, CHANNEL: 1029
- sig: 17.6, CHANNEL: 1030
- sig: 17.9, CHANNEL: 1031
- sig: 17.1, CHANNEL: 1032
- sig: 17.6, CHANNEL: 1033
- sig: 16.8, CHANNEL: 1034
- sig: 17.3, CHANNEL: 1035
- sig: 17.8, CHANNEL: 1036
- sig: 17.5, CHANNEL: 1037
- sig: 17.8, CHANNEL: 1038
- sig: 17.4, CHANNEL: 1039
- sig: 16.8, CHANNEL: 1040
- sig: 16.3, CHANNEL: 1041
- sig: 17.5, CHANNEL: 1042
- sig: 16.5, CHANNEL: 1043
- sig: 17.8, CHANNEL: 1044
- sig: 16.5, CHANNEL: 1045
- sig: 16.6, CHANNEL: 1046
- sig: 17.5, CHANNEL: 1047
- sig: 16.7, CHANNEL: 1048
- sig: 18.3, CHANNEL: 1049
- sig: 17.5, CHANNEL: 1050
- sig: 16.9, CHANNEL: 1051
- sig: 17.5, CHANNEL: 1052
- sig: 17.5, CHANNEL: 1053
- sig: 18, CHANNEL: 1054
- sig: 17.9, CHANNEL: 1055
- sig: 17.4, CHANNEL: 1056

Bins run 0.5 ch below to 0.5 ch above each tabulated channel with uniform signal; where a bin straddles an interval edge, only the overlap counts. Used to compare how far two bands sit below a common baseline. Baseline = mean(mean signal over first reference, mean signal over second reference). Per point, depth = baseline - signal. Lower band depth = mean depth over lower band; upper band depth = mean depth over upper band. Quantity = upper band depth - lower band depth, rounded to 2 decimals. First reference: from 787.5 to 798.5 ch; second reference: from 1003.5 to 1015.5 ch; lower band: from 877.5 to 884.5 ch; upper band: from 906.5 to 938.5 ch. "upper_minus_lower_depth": -0.64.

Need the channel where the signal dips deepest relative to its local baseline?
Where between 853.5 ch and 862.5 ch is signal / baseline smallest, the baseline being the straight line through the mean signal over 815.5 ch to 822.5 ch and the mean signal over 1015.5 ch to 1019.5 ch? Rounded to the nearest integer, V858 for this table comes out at 857 ch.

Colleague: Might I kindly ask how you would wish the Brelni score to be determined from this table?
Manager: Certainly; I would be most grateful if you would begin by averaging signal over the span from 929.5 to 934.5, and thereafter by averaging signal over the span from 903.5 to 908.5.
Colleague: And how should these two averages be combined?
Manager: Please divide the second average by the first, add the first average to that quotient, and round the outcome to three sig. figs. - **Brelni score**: 18.5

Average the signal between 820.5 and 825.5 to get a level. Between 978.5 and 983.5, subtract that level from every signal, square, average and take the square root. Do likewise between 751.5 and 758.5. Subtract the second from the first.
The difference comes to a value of 0.29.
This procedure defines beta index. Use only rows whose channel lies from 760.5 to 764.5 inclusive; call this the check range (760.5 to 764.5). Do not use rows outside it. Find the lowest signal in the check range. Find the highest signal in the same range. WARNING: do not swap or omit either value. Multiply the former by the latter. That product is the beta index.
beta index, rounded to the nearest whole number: 301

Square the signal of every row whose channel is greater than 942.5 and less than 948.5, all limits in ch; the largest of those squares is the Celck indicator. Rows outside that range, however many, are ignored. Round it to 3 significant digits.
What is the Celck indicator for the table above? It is 320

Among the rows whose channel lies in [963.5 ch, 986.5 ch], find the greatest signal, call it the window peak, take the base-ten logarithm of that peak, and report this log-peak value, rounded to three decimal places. 1.260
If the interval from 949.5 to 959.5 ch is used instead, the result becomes 1.246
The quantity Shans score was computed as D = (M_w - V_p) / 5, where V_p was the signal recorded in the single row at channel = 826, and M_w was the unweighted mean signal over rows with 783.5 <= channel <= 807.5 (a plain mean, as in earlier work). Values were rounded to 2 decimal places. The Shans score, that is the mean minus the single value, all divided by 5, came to 0.36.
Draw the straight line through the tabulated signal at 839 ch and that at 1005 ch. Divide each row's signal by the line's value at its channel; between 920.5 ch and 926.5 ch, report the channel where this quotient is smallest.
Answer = 926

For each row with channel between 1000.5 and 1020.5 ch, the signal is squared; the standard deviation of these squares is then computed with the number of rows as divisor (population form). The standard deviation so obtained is 22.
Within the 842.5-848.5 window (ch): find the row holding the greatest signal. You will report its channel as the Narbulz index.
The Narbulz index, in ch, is 848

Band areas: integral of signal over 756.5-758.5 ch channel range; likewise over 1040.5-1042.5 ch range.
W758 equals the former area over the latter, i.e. 1.03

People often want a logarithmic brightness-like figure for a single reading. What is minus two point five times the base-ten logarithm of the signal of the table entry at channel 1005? -3.07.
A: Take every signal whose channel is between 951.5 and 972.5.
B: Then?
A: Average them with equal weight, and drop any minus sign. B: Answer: 17.2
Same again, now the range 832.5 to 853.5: 16.5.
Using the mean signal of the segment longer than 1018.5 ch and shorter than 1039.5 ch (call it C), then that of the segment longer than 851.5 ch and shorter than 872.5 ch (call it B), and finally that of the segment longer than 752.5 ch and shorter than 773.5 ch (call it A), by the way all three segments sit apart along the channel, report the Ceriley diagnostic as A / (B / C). 17.8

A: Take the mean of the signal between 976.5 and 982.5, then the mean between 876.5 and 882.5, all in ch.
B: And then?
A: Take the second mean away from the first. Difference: 0.88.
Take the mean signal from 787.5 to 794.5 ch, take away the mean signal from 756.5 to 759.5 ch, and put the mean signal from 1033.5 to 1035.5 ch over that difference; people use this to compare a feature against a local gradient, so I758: -34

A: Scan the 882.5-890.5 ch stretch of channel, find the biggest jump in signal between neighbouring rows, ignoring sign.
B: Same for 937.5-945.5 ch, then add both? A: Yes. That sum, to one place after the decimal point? 3.0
